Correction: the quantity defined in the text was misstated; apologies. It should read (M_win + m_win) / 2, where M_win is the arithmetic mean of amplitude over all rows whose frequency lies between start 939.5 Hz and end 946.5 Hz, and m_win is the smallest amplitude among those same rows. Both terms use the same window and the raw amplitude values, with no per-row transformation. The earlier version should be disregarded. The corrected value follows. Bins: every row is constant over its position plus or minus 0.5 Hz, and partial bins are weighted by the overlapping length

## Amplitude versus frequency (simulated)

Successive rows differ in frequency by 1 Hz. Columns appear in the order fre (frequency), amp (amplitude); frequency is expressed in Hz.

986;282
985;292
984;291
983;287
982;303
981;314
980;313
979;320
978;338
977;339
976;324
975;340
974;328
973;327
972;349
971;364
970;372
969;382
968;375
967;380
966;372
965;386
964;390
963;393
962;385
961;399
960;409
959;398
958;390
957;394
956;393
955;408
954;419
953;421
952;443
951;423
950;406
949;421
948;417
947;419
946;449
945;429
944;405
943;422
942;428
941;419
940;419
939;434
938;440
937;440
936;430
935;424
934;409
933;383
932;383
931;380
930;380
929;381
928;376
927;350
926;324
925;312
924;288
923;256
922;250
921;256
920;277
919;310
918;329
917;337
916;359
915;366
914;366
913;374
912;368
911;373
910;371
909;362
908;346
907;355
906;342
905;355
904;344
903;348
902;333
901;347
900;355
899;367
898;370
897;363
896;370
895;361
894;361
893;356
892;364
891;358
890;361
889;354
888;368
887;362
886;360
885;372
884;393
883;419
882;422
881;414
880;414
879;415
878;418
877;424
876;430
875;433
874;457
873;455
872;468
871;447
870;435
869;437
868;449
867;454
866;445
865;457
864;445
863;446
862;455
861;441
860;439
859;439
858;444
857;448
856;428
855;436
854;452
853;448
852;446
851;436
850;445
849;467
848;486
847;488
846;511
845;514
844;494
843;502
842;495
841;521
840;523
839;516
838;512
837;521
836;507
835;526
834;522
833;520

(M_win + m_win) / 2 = 415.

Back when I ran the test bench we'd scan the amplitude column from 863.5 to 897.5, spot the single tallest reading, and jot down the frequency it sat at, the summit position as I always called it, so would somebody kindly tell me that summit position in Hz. 872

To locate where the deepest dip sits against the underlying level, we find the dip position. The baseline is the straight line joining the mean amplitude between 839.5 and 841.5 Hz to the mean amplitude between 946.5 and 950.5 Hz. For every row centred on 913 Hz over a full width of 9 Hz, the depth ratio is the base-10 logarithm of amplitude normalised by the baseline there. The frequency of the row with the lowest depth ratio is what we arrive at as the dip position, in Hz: 917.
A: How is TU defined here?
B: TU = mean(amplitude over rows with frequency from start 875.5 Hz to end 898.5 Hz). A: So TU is 384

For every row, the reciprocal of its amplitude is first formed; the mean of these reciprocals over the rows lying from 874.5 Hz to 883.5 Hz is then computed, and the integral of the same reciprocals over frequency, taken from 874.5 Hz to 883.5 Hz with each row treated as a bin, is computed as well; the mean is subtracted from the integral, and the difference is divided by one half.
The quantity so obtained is 0.038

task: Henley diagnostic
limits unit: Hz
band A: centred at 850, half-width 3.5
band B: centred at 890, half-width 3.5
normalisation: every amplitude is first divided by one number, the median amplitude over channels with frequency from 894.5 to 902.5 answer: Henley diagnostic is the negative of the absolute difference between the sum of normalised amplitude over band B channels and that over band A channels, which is -1.9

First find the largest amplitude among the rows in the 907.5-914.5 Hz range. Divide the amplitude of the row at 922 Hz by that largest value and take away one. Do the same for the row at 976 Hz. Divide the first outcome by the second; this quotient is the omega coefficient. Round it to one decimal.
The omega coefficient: 2.5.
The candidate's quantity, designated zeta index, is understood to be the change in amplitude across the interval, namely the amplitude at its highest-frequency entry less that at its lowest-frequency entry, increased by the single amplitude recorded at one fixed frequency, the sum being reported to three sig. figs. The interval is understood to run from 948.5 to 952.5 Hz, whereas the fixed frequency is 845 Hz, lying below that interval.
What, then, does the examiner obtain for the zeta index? 536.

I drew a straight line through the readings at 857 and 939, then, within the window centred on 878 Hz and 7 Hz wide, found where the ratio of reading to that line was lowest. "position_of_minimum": 880 Hz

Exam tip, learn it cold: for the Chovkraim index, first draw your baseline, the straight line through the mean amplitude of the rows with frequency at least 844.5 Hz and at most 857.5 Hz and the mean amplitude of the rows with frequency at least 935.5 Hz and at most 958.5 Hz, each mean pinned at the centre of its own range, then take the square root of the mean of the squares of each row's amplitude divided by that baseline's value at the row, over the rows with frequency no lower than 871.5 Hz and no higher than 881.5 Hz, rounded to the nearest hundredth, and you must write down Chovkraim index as 0.96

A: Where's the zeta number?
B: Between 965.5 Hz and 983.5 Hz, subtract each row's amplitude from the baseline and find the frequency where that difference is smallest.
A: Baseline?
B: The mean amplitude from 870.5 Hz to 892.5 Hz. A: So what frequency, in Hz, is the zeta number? 969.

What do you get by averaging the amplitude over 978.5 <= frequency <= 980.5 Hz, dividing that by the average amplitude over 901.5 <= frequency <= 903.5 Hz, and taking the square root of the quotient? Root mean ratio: 0.964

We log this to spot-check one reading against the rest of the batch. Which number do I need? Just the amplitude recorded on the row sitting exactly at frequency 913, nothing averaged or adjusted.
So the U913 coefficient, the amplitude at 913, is 374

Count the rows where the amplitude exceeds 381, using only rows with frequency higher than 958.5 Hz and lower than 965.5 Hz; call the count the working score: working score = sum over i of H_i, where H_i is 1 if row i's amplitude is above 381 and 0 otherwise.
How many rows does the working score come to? 7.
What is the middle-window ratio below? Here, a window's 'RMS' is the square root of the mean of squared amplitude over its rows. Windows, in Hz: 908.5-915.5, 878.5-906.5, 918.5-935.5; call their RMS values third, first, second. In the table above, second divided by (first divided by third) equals 340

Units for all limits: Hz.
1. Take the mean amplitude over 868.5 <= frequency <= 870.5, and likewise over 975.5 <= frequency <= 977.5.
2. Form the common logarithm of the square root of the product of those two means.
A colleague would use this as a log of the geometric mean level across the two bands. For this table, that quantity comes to 2.58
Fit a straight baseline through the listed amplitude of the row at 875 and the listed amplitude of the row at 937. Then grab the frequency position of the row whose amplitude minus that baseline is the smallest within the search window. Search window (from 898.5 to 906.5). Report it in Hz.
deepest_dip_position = 902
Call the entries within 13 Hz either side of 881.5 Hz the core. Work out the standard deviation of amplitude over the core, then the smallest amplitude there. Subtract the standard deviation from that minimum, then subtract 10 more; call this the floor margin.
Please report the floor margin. 307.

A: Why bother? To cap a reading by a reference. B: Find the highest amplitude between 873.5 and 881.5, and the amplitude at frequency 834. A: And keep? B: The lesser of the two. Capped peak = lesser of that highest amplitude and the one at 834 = 457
